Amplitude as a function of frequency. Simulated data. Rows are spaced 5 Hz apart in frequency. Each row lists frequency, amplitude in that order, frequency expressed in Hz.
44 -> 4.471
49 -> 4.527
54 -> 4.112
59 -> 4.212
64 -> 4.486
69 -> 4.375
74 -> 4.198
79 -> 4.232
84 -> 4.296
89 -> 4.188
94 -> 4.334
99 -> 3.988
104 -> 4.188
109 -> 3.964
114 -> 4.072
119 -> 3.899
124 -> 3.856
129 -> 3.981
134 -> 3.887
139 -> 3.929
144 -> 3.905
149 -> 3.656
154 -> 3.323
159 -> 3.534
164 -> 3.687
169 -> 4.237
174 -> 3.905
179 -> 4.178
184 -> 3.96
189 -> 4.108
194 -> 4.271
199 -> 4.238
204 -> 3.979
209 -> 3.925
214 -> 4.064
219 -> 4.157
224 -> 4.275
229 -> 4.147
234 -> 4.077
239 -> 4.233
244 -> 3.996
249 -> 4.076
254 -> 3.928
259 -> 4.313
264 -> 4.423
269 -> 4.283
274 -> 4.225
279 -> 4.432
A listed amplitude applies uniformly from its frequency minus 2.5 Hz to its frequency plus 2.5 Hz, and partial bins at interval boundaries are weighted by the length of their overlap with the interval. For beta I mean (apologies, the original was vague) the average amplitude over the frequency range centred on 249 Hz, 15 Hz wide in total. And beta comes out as 4.00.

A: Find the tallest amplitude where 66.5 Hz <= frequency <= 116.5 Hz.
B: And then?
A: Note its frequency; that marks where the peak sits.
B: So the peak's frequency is 69 Hz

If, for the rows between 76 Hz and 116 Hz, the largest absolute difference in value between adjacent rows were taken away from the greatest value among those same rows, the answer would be 3.99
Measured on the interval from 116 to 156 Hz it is 3.65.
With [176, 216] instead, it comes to 4.01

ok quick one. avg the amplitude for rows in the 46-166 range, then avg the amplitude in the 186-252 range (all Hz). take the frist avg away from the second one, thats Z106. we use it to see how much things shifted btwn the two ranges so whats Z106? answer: 0.08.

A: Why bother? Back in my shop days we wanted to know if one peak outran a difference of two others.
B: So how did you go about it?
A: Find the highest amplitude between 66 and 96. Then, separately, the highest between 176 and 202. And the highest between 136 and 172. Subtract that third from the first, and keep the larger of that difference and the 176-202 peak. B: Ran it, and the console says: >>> 4.27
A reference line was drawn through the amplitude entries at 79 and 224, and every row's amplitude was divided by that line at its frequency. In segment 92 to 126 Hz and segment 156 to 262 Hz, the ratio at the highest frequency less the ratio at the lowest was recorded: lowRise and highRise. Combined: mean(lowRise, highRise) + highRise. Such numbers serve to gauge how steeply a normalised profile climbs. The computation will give 0.21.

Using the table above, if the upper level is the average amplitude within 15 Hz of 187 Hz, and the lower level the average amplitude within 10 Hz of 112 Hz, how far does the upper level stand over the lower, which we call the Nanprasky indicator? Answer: 0.1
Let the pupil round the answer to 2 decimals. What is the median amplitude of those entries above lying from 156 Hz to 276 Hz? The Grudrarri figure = 4.13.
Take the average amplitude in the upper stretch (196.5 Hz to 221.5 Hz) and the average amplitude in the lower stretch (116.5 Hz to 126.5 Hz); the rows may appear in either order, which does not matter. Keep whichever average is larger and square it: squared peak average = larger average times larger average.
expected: 16.6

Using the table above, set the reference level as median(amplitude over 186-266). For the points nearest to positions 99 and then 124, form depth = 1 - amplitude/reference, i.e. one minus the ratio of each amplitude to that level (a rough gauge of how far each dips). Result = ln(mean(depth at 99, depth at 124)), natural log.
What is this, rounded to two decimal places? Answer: -3.00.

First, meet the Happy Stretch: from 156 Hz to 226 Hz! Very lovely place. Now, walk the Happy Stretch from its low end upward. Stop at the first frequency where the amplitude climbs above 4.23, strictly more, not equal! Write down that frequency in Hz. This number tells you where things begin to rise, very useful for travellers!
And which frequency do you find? 169 Hz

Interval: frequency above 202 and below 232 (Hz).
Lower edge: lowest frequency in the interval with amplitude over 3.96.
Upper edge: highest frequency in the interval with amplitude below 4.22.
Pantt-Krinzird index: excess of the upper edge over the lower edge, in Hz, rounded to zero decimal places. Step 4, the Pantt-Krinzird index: 25 Hz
